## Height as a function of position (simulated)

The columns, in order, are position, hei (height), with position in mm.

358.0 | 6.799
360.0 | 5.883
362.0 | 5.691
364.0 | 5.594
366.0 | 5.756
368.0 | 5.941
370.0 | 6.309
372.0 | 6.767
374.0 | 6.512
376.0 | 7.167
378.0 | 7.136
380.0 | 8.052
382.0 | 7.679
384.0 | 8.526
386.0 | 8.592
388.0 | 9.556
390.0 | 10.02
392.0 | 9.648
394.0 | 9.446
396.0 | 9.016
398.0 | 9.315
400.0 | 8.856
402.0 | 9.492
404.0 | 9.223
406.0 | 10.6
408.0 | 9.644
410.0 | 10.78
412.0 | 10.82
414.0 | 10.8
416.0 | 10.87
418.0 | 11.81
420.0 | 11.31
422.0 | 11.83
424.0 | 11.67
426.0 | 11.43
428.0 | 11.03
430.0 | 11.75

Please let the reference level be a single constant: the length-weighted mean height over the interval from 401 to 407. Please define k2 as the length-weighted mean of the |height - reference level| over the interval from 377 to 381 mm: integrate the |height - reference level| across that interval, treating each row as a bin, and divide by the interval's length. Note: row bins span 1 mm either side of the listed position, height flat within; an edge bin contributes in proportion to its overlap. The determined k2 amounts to 2.18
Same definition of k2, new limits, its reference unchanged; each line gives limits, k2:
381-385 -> 1.67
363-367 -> 4.10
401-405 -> 0.41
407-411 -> 0.57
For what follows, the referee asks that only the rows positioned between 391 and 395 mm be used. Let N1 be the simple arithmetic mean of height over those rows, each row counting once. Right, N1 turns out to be 10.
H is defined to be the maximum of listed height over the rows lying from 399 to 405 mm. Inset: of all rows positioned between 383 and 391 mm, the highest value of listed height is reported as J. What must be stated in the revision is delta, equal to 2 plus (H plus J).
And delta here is 21.5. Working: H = 9.492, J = 10.02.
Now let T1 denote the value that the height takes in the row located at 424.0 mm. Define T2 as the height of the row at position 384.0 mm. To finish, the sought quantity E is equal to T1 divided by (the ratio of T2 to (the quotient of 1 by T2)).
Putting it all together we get 0.16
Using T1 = 11.67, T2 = 8.526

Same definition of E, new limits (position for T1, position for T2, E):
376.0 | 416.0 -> 0.06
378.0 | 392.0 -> 0.08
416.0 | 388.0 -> 0.12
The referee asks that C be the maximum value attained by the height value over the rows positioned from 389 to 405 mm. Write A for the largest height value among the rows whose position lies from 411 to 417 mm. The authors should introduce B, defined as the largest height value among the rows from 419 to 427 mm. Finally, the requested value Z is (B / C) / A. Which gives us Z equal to 0.11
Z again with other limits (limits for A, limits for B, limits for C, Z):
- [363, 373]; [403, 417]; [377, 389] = 0.17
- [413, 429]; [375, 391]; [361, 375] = 0.13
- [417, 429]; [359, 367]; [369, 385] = 0.06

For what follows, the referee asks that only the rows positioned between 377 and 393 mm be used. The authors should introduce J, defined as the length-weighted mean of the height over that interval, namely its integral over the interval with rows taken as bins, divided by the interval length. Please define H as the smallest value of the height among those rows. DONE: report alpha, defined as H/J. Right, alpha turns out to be 0.825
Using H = 7.136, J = 8.7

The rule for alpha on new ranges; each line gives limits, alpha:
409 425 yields 0.959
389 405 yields 0.944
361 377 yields 0.900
